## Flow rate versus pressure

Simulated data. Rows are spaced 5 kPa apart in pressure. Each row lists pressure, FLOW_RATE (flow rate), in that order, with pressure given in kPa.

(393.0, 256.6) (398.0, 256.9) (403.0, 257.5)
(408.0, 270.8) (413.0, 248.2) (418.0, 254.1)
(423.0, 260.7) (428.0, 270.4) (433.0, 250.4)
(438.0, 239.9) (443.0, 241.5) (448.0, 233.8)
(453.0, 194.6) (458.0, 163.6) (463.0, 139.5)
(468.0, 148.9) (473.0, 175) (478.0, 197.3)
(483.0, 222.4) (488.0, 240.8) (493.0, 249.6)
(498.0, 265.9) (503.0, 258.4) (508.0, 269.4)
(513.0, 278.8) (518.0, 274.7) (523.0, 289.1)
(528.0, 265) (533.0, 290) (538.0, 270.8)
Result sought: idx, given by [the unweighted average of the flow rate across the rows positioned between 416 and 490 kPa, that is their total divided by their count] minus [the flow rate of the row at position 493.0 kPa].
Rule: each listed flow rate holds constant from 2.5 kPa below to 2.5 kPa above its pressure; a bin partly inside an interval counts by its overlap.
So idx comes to -34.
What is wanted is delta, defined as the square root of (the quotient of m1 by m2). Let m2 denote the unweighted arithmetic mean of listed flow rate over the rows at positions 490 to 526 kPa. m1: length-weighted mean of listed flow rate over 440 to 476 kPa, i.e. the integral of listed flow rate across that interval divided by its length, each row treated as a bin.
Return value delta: 0.83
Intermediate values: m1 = 186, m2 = 269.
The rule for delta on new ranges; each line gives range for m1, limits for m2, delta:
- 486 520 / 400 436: 1.01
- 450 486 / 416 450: 0.85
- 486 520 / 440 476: 1.19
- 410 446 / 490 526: 0.97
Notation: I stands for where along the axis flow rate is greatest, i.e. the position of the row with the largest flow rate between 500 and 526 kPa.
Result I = 523.0 kPa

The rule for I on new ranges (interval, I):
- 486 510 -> 508.0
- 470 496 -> 493.0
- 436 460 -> 443.0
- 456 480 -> 478.0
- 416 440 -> 428.0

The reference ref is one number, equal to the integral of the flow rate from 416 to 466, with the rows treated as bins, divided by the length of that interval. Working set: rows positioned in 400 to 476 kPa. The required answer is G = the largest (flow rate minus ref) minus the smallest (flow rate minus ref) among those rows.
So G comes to 131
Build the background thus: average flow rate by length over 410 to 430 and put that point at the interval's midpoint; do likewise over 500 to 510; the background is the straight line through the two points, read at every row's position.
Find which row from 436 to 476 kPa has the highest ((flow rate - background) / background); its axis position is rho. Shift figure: 443.0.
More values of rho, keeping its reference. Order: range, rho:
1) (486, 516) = 513.0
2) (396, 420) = 408.0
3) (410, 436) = 428.0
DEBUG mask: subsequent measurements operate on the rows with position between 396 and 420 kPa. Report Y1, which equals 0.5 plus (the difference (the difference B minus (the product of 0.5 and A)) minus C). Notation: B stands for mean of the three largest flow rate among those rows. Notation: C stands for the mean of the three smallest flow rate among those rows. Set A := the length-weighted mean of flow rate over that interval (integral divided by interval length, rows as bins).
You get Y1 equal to -120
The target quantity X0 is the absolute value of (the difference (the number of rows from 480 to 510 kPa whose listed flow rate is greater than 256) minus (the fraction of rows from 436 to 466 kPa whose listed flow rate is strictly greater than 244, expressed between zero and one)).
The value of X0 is 3.0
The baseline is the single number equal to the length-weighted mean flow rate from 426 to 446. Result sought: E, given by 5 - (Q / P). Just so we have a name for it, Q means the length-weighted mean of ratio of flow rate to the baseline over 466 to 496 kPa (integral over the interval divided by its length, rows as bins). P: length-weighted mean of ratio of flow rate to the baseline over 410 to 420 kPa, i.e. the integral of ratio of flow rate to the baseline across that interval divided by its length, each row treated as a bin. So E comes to 4.18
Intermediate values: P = 1.01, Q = 0.8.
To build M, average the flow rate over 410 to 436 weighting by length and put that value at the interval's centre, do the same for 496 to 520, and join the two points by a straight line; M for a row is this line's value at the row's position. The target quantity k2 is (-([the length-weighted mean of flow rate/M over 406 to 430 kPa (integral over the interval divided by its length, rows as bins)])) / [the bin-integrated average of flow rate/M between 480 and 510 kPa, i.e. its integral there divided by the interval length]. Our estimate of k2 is -1.09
